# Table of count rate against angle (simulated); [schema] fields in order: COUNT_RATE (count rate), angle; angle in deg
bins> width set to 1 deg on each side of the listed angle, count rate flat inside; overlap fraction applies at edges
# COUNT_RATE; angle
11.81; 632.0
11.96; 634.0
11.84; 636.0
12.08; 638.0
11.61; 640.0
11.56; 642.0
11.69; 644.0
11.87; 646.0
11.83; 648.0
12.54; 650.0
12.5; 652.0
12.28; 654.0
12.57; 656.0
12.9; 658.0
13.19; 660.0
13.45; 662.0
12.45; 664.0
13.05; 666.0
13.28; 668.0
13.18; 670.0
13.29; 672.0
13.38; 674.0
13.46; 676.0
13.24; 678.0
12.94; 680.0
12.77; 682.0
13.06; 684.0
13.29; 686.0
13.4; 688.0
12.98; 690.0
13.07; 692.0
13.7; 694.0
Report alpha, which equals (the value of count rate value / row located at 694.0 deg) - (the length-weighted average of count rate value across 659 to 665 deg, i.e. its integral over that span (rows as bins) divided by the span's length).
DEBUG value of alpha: 0.7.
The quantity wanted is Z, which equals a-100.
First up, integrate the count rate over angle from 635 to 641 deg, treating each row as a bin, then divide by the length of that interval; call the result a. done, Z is -88.2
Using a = 11.8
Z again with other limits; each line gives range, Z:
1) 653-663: -87.1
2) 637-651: -88.1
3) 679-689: -86.9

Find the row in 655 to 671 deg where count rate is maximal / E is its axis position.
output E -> 662.0 deg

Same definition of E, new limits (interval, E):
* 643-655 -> 650.0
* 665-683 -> 676.0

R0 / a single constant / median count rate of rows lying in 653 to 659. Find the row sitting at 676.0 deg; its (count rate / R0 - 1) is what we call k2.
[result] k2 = 0.071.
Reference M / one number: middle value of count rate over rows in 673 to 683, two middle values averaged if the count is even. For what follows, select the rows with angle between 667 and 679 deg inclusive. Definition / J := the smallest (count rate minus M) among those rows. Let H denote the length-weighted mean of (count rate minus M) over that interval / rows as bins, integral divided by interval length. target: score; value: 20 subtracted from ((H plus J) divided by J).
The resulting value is -20.1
